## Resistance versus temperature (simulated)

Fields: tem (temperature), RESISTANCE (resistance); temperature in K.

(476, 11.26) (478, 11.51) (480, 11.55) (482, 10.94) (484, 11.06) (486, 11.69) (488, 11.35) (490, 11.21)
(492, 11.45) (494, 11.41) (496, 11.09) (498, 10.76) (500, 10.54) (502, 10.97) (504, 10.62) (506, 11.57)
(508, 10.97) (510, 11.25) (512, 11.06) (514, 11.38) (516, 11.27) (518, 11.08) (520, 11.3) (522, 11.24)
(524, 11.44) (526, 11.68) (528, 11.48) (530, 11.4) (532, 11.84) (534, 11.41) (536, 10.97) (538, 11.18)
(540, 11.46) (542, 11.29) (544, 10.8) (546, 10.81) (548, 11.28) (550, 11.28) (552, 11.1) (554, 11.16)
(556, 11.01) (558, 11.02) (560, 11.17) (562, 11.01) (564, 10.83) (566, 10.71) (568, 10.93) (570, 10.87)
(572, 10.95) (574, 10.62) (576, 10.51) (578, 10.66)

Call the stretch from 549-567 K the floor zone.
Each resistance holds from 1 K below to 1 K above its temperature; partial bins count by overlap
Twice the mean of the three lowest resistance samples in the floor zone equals 21.70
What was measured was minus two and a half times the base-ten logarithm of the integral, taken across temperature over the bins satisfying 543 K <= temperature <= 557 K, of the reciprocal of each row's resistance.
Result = -0.26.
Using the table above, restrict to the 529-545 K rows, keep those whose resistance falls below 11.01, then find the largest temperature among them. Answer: 544 K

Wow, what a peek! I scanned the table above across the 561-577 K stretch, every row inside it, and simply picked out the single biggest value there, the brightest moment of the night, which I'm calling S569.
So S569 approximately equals 11.01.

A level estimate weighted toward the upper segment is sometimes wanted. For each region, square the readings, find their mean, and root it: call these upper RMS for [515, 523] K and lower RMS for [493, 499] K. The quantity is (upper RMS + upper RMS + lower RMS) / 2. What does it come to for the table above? 16.8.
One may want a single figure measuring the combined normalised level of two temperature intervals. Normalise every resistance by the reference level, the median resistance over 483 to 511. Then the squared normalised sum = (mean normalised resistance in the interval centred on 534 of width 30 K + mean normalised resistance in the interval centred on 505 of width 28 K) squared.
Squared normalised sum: 4.04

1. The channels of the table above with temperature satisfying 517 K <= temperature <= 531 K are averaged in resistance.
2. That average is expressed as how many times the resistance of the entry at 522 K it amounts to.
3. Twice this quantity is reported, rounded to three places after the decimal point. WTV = 2.024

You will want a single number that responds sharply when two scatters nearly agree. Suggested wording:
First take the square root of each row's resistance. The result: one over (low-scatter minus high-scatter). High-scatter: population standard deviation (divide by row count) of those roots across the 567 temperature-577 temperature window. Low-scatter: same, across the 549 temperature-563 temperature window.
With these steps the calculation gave -78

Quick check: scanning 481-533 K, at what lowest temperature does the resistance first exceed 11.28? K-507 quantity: 486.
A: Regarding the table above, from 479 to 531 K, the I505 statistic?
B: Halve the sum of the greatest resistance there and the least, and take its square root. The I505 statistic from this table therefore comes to 3.33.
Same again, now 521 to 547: 3.36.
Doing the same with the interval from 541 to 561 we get 3.32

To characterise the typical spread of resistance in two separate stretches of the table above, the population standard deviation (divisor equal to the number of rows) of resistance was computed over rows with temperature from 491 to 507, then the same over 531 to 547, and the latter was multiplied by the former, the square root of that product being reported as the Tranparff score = 0.35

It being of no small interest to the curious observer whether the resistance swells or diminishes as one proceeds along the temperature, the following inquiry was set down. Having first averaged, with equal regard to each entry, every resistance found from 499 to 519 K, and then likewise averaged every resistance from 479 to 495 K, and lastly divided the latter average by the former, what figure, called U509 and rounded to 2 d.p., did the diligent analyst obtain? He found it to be 1.02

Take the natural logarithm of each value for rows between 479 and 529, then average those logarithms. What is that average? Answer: 2.42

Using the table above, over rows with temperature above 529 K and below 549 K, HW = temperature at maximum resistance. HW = 532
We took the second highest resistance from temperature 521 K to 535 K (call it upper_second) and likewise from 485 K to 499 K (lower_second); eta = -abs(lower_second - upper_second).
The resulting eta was -0.23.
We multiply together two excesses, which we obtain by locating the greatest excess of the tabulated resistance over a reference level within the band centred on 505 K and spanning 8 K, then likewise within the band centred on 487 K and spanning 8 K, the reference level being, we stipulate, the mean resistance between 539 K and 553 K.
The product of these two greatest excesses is 0.23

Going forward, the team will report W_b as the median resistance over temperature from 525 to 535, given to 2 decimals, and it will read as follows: 11.48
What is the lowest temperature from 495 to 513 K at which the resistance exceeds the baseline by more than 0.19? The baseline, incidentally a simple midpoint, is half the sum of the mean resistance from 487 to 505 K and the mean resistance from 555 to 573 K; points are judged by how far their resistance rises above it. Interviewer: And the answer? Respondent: 506 K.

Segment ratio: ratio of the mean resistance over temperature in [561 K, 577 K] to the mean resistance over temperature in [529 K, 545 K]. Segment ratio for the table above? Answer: 0.957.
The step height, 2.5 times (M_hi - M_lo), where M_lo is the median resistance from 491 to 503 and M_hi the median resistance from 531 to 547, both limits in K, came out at 0.5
